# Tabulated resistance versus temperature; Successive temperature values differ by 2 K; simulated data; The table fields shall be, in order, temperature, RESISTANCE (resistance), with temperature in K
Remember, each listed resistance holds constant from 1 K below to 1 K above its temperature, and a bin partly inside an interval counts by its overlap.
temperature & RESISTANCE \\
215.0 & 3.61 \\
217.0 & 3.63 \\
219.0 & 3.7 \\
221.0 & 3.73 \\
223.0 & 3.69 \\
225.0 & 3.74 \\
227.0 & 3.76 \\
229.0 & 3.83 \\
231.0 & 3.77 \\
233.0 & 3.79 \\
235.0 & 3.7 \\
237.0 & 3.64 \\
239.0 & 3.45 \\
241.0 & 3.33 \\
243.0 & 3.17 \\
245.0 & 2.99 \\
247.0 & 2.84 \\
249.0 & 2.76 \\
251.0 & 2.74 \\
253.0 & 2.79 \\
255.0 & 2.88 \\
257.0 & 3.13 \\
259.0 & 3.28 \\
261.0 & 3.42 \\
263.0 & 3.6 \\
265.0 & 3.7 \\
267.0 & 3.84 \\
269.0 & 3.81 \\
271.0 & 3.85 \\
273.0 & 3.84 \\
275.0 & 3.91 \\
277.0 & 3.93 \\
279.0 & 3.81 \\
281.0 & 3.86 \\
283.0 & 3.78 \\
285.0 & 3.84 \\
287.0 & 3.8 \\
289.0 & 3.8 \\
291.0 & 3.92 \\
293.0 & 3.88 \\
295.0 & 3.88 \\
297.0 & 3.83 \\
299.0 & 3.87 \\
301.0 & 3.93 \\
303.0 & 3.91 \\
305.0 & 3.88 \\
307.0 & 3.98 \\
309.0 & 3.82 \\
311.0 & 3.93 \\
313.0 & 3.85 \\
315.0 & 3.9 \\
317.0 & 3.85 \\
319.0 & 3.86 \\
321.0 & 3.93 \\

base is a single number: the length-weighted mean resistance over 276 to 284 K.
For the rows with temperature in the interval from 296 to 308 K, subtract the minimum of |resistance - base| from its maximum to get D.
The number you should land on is 0.12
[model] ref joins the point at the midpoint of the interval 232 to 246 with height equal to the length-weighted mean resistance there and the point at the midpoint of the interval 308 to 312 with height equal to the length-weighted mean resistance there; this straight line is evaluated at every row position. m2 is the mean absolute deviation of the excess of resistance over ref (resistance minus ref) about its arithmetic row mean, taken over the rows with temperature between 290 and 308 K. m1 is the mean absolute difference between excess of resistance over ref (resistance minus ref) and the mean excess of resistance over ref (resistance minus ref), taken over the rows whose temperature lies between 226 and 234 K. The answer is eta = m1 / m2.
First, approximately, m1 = 0.02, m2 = 0.033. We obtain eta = 0.7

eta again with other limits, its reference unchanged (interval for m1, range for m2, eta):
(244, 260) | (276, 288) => 2.9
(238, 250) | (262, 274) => 3.7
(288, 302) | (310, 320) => 0.9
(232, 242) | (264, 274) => 5.0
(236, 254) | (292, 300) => 11.4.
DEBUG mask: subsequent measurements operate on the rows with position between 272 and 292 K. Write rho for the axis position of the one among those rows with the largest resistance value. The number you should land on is 277.0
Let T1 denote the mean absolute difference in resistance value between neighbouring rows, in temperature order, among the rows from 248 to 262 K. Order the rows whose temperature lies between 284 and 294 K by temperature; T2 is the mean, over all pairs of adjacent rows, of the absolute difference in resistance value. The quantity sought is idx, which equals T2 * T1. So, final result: 0.006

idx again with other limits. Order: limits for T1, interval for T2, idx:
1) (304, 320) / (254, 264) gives 0.014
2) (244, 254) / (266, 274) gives 0.002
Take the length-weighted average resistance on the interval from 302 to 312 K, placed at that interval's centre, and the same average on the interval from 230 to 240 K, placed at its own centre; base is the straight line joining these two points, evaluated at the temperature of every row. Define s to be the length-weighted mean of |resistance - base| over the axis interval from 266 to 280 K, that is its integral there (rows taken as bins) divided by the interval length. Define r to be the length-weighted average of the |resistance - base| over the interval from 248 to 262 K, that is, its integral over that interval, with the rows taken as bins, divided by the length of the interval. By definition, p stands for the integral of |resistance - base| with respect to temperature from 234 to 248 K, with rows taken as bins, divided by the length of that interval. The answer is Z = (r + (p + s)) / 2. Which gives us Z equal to 0.60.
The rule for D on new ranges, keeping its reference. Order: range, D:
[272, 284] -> 0.08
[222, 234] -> 0.14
